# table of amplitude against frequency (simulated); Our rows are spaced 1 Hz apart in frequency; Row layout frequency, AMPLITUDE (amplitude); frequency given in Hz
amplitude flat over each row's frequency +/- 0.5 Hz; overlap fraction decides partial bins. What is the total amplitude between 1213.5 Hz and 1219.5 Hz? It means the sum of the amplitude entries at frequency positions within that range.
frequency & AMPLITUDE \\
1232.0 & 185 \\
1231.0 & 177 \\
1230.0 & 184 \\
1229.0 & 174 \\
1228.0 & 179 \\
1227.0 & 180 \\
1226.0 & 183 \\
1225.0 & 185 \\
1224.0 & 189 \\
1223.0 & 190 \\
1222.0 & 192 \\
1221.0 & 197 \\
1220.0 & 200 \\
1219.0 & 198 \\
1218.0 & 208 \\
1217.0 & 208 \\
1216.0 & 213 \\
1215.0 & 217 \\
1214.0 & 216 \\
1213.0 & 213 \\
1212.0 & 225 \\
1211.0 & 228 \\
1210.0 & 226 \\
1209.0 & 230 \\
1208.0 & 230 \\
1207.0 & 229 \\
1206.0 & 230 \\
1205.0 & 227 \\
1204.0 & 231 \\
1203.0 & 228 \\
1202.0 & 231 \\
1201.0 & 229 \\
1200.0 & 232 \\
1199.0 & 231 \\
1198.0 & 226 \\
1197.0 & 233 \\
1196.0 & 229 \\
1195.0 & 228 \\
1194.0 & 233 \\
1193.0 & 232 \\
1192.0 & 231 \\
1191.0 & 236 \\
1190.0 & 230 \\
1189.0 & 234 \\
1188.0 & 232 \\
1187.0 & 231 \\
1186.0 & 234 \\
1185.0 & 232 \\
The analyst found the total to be 1260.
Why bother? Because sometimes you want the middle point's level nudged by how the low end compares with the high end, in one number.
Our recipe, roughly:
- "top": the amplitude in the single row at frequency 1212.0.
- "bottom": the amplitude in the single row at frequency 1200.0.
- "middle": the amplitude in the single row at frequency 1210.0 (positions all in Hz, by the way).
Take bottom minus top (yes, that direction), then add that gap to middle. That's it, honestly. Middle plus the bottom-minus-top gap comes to 233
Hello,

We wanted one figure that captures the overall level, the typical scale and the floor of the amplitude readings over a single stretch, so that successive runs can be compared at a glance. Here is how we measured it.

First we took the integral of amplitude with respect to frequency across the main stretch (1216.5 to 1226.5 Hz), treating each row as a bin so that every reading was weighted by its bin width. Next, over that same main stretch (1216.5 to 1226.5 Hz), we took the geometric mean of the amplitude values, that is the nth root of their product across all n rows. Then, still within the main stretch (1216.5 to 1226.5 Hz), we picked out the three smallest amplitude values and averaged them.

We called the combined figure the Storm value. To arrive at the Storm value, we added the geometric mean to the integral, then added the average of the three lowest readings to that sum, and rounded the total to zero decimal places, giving 2330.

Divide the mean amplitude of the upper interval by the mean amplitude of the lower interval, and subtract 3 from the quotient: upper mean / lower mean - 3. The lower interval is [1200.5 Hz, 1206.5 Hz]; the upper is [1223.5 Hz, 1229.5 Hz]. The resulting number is -2.21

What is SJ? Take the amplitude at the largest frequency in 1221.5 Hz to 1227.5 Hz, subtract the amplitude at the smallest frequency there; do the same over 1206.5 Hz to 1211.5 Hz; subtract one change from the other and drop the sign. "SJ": 11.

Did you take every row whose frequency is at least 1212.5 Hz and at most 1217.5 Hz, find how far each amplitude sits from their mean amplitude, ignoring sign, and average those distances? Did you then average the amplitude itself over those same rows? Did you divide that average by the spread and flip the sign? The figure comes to -86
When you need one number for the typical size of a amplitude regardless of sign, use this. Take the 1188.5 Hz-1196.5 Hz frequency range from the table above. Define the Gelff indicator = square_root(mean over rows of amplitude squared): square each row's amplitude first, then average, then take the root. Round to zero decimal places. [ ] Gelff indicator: 232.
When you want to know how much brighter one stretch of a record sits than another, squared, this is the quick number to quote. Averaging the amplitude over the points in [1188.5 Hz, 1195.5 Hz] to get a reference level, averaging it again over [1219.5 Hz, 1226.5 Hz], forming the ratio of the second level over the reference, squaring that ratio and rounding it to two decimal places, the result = 0.68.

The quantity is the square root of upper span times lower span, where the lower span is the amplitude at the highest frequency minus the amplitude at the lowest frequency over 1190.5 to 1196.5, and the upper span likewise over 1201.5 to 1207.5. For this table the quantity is 3.7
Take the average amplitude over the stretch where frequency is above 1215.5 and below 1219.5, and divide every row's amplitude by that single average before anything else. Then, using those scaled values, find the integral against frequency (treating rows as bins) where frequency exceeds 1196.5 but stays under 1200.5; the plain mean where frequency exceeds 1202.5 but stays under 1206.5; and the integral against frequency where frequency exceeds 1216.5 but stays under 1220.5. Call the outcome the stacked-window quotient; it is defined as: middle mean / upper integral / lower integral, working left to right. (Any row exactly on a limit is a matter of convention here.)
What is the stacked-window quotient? 0.063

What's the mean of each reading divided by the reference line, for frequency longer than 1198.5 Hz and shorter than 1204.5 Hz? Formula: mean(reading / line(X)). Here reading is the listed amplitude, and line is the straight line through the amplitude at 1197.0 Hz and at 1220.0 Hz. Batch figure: 1.02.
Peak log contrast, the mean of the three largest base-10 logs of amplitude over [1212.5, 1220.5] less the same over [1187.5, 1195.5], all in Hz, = -0.037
